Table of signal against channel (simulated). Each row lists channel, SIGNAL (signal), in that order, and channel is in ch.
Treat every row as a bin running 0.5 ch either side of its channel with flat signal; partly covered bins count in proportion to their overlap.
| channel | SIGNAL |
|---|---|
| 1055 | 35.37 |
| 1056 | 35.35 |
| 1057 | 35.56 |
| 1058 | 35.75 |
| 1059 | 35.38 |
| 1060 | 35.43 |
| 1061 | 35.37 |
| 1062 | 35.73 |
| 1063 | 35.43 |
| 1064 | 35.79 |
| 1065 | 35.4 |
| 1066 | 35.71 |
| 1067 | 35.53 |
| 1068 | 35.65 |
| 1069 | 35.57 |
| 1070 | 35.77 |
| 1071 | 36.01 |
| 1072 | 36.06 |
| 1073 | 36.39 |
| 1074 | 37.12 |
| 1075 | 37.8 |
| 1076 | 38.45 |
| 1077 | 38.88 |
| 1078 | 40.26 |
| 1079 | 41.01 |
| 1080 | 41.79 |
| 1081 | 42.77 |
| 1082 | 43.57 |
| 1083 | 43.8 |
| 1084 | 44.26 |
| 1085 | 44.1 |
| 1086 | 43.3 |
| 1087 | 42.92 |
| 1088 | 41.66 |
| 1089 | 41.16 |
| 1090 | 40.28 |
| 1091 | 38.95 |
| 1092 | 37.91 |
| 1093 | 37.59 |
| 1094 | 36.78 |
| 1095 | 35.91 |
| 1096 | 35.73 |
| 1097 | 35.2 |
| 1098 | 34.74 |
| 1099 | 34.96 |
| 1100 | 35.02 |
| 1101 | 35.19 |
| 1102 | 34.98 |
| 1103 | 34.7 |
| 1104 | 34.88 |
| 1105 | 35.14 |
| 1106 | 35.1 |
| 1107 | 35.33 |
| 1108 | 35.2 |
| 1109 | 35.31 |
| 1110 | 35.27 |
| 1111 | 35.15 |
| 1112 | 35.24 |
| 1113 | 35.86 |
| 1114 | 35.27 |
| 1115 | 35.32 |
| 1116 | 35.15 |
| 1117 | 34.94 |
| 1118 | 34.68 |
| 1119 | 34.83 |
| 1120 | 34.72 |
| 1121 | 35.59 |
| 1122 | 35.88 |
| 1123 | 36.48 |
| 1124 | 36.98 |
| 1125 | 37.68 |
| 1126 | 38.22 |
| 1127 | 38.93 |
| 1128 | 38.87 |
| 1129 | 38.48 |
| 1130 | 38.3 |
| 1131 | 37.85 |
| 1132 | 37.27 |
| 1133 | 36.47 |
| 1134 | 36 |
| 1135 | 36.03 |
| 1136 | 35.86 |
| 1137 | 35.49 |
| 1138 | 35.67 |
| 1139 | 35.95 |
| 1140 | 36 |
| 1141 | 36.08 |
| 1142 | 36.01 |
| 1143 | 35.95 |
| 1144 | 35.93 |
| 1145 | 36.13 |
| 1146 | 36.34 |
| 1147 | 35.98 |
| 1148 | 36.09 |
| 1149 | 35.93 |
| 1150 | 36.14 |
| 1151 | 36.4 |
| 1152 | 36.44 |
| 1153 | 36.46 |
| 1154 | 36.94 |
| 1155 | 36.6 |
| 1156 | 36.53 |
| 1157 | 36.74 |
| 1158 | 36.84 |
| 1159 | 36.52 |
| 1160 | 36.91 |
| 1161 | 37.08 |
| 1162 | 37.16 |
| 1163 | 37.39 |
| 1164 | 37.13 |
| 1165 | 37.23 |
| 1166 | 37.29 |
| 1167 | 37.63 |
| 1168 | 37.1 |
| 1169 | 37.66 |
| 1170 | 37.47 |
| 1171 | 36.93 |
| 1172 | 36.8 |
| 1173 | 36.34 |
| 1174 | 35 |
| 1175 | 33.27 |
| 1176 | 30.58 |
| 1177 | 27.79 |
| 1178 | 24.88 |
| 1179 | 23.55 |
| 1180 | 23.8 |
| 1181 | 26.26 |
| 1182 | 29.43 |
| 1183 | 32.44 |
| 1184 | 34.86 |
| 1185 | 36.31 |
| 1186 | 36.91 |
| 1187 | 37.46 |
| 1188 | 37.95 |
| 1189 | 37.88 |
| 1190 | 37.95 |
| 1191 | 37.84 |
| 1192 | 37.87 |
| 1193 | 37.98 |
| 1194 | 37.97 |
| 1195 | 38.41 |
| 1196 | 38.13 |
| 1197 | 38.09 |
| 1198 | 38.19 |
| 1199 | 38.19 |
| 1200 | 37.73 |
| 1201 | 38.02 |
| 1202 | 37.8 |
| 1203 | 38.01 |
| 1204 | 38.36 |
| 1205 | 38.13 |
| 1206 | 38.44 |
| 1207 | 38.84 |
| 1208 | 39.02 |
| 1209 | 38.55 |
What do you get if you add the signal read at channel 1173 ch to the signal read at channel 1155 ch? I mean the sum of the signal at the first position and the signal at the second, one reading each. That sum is 72.9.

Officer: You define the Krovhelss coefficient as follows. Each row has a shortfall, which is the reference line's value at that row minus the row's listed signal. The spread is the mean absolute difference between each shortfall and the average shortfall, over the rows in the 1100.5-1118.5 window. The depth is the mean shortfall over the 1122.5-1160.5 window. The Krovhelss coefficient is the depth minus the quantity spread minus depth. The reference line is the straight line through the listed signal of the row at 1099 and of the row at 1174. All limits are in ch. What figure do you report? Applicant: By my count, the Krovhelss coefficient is -3.6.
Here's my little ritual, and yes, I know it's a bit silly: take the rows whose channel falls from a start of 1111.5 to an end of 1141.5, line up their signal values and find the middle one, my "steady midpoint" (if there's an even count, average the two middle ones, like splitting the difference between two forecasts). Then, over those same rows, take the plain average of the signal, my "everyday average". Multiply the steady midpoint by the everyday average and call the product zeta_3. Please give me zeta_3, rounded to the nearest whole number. 1307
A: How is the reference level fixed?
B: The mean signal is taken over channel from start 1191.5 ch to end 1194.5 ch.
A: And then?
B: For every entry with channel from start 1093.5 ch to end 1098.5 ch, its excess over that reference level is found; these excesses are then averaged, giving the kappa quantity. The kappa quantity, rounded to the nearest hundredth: -2.27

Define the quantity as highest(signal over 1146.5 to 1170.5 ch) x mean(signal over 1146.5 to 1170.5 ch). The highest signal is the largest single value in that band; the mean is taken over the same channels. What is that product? 1387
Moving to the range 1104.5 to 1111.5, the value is 1244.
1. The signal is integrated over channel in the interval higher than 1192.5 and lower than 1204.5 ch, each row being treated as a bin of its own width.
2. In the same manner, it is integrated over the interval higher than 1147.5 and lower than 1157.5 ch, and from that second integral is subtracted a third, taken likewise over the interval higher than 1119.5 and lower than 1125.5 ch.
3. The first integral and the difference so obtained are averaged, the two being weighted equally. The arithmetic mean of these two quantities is 302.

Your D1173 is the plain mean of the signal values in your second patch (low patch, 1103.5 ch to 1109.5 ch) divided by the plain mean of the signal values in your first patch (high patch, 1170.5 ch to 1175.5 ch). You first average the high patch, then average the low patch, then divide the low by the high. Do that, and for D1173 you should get 0.99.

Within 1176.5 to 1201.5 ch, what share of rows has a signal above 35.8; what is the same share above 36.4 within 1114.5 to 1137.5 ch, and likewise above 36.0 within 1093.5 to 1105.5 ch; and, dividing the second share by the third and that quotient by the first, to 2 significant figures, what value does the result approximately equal 8.4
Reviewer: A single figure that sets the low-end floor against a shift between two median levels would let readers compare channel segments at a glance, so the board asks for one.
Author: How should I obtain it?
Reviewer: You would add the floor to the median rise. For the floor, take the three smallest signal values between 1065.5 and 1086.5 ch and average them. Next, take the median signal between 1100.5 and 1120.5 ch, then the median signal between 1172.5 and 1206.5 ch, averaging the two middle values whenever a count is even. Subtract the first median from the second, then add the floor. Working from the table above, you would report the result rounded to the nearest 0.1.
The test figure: 38.3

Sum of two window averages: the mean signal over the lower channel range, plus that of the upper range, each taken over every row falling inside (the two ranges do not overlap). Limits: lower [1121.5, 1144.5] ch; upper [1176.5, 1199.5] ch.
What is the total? 71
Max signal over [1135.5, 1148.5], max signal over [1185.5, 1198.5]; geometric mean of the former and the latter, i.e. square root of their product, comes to 37.4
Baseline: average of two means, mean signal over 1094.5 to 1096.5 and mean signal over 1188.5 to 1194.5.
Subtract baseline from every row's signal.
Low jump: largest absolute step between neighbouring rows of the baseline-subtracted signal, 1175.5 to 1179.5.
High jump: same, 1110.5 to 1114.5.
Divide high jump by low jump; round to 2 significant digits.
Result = 0.21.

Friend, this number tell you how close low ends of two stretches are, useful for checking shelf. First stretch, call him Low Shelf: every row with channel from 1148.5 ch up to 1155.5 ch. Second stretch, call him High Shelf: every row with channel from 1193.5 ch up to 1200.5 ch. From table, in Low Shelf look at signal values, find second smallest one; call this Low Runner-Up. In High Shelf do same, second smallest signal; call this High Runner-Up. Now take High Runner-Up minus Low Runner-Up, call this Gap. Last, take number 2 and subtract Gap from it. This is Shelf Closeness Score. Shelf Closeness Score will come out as 0.2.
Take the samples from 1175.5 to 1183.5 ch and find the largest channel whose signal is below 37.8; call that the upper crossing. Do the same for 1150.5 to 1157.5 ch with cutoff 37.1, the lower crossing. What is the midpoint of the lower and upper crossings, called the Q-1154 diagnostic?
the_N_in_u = 1170.0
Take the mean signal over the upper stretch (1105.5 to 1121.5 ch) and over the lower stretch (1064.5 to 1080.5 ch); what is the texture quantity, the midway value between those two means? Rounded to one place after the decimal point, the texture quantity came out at 36.3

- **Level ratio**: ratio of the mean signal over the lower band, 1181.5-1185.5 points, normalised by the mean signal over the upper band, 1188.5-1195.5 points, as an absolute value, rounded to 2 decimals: 0.88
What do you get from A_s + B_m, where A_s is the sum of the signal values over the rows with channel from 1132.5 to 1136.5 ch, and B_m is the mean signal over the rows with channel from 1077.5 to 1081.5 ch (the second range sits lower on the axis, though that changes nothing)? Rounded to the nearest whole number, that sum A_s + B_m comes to 186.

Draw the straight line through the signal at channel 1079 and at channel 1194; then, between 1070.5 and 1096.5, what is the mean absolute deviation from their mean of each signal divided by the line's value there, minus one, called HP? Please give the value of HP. 0.06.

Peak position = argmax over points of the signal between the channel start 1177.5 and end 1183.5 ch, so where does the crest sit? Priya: 1183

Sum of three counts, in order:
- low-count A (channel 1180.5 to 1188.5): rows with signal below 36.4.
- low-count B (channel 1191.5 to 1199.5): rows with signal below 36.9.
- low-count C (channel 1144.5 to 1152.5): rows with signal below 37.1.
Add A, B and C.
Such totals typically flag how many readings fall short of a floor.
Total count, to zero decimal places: 13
